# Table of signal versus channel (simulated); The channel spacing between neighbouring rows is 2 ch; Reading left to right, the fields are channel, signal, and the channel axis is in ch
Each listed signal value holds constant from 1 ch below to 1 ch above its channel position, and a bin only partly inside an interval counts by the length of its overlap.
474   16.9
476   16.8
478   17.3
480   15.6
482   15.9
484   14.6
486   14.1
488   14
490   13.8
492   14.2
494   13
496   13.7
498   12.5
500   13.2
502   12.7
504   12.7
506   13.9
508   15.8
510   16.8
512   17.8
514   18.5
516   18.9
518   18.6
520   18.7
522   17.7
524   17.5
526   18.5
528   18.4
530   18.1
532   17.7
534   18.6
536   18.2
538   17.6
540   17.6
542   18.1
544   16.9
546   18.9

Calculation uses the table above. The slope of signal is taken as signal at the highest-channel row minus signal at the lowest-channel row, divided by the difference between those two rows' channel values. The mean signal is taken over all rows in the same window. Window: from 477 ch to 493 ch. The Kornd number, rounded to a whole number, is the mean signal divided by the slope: -67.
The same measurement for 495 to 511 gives 63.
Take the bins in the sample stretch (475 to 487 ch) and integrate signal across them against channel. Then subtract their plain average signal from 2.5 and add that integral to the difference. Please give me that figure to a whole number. 175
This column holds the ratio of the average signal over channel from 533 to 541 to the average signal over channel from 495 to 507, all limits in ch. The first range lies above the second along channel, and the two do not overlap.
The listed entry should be 1.37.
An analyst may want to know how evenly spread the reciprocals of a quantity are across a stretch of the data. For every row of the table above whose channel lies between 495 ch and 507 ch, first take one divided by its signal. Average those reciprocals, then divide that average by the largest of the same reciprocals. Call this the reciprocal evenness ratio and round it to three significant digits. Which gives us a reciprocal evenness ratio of 0.955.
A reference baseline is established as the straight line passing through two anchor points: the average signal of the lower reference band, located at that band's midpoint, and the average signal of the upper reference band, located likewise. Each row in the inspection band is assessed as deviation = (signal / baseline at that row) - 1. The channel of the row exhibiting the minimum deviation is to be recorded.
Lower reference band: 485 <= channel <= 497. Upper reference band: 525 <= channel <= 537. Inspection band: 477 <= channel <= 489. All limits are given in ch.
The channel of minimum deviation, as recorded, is 488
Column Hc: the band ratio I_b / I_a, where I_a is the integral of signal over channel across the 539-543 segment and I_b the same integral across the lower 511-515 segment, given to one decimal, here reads 1.0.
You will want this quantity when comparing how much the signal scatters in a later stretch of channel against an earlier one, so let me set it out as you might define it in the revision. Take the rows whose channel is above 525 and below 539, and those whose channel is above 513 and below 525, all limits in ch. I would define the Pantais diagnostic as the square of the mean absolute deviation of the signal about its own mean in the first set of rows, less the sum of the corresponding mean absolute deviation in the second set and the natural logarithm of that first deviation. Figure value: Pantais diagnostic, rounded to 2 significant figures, 0.80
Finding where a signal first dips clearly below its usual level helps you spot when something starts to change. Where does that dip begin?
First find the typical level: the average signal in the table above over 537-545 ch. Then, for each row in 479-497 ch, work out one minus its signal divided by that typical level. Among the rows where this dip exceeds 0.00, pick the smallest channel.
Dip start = 480 ch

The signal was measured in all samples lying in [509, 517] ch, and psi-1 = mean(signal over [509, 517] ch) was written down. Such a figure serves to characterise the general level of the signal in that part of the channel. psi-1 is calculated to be 18.0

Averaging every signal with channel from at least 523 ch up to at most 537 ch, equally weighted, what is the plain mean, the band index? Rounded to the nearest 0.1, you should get 18.1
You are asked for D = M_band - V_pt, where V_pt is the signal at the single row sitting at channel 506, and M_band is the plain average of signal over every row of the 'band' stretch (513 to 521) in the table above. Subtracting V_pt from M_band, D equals 4.8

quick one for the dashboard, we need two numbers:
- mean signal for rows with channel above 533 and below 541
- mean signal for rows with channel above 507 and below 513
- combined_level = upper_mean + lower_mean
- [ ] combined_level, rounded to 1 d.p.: 34.8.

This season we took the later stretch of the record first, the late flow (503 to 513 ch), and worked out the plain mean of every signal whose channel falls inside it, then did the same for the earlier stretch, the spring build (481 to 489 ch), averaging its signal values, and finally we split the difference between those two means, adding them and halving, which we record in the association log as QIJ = 15.0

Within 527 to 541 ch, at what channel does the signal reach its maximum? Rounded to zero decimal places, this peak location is 534 ch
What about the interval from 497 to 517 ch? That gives 516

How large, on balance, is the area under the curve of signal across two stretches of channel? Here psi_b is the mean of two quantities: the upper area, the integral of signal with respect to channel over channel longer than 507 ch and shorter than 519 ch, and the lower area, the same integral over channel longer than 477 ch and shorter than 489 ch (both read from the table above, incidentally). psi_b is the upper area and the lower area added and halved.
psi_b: 198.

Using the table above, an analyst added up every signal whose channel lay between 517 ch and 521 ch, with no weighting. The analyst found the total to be 37.3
